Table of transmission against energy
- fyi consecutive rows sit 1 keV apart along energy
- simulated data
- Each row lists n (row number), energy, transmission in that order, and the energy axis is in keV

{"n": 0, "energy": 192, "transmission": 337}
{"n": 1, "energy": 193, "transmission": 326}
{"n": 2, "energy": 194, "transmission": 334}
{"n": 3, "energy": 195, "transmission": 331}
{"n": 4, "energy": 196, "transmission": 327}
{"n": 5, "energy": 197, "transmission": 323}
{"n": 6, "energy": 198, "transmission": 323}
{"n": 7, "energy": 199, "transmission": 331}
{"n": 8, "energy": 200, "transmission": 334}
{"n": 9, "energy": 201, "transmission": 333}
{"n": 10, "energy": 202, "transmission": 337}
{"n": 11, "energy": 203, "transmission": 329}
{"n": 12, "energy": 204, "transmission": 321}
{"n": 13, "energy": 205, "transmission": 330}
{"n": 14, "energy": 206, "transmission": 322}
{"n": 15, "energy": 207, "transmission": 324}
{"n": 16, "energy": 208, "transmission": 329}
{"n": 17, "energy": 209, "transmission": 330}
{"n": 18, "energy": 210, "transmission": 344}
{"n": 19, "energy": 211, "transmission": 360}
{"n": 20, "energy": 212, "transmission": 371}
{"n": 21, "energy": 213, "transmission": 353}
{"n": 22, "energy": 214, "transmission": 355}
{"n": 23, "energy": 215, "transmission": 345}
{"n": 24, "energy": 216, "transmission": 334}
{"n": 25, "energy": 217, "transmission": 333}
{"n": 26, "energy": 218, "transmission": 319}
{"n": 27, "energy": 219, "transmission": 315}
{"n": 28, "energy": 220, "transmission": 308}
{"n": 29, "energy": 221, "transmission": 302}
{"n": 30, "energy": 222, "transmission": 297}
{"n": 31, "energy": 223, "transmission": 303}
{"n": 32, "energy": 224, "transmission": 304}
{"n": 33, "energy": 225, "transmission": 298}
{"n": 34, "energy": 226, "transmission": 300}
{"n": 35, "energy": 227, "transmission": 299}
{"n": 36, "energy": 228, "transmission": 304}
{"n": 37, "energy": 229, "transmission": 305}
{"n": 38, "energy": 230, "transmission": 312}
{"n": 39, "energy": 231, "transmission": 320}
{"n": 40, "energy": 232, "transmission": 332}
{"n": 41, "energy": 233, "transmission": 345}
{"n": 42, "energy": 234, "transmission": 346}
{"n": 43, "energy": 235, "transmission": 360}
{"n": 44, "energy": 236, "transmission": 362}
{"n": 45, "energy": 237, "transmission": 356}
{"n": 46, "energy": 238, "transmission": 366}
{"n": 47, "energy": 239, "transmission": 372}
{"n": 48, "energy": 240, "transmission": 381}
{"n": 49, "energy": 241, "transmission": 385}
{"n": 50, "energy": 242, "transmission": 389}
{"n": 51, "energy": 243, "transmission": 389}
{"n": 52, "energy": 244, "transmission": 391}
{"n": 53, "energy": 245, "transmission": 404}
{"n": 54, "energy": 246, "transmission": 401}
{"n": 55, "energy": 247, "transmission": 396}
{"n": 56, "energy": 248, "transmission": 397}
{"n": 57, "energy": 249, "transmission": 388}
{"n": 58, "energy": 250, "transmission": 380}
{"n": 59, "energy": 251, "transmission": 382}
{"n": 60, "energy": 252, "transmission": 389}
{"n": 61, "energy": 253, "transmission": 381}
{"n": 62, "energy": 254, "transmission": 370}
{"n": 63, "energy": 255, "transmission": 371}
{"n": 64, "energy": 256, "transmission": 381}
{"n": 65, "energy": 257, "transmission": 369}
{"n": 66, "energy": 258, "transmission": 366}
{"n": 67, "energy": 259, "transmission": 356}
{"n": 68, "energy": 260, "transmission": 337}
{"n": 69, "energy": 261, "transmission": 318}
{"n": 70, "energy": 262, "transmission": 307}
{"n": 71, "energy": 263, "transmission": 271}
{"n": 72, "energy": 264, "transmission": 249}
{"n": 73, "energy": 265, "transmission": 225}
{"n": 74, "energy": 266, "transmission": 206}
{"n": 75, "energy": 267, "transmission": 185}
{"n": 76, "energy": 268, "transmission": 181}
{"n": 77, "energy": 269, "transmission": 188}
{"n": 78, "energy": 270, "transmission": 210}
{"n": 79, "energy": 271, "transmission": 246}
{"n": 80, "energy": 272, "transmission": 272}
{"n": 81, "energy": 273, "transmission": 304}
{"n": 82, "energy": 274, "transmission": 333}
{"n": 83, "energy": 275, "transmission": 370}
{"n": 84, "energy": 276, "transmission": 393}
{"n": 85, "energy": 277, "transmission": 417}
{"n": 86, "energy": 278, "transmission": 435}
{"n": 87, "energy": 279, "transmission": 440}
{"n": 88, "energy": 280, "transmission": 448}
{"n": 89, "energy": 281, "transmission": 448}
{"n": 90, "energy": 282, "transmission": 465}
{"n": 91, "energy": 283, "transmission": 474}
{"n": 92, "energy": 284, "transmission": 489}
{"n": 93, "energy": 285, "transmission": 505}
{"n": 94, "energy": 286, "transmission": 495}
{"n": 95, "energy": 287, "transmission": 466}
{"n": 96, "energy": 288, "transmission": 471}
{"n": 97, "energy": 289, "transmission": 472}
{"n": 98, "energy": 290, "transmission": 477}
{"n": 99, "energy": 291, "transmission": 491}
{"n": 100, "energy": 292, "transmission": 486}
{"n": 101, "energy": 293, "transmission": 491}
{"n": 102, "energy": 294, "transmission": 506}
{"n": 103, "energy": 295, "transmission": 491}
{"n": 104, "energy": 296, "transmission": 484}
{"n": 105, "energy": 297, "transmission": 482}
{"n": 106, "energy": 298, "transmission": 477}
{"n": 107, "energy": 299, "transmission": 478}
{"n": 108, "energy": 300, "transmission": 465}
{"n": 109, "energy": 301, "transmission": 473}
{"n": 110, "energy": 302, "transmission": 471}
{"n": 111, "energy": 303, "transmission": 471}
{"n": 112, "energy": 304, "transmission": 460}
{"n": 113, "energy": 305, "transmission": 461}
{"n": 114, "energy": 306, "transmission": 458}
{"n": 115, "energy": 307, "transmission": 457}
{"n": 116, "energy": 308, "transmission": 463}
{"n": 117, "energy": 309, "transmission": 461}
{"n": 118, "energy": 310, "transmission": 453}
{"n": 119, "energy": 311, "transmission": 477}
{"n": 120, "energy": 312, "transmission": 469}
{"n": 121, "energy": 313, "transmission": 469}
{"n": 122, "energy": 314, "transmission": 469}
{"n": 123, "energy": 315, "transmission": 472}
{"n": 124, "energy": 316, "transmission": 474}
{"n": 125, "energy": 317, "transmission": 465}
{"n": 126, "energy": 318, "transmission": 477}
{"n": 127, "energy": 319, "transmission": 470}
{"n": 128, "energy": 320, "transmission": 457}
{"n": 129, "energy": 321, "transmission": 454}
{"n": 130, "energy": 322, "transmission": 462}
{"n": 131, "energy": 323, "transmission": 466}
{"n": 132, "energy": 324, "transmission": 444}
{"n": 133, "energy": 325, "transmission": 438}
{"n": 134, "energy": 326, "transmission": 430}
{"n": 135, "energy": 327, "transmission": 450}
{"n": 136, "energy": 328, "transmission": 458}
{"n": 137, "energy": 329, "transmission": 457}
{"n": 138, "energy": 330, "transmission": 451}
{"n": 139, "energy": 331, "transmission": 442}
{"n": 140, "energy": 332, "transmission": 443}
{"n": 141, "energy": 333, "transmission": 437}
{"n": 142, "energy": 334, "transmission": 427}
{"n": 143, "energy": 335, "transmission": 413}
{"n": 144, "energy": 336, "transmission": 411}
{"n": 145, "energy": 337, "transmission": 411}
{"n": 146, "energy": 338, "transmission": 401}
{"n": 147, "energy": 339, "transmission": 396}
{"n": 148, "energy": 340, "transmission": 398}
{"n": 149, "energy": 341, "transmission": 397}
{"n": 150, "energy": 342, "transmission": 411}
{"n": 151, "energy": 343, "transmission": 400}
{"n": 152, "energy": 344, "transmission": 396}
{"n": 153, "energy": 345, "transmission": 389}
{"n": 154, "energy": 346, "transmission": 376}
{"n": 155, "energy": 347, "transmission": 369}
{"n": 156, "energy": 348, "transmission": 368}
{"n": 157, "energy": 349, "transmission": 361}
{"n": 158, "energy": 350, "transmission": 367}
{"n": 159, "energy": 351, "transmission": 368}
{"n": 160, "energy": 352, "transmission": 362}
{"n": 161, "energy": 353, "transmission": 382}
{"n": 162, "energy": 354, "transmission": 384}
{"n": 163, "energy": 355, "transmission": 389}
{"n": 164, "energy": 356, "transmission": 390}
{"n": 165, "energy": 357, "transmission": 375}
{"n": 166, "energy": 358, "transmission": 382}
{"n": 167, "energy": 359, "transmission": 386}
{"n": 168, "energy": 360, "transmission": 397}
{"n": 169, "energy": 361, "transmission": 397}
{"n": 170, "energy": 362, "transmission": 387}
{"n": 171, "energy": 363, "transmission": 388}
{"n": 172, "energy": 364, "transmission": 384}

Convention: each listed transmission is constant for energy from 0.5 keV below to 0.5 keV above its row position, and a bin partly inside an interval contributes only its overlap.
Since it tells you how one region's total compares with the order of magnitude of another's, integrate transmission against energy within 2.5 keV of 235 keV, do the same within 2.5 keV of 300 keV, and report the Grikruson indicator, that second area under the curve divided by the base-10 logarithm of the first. 728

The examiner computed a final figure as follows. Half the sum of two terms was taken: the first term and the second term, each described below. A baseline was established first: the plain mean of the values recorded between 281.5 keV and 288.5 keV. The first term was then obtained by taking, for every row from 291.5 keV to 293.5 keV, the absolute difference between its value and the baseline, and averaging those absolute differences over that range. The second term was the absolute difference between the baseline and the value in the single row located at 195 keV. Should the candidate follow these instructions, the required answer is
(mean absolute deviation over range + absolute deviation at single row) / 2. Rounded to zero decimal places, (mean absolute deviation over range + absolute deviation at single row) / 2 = 79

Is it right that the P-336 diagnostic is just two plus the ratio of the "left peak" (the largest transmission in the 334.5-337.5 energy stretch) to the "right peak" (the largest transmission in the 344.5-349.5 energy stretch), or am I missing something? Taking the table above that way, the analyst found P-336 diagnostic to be 3.06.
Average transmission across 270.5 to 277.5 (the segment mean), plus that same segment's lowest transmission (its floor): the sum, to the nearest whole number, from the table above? 580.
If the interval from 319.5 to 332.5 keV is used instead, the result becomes 880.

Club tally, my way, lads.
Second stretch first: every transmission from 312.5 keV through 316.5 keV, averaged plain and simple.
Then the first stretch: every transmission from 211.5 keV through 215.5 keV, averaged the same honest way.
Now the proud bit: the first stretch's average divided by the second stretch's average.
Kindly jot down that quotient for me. 0.8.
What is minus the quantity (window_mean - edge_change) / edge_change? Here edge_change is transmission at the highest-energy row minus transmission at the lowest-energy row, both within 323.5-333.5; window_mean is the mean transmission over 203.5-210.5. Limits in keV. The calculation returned 48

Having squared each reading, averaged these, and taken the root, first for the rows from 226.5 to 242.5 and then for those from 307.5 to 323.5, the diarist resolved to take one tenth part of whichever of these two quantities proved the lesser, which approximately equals 34.7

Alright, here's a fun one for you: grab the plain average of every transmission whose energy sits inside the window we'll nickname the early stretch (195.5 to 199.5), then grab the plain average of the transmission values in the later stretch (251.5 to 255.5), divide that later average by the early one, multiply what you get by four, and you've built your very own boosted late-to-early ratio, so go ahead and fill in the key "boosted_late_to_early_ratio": 4.6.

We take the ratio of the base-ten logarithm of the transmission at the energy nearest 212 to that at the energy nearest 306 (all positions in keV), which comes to 0.97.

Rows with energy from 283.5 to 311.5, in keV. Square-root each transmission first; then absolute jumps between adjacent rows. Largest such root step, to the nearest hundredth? 0.66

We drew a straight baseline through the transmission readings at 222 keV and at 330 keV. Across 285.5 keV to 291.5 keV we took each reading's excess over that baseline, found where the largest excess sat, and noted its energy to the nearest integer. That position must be 286 keV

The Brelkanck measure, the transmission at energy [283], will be 474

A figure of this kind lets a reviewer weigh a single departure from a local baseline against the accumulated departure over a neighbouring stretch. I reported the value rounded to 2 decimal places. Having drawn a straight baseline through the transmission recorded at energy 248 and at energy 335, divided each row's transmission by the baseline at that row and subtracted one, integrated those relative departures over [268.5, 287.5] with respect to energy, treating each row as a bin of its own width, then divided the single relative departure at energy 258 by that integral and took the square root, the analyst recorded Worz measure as 0.36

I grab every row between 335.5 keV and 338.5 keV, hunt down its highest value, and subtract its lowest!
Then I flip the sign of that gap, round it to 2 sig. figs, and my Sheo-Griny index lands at -10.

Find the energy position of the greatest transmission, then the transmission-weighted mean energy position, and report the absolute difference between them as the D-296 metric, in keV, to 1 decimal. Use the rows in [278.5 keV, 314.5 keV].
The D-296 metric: 2.5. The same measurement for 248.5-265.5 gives 4.4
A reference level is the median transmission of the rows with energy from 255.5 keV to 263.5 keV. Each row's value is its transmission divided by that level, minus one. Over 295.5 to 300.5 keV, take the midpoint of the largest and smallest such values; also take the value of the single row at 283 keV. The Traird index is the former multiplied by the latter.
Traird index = 0.14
